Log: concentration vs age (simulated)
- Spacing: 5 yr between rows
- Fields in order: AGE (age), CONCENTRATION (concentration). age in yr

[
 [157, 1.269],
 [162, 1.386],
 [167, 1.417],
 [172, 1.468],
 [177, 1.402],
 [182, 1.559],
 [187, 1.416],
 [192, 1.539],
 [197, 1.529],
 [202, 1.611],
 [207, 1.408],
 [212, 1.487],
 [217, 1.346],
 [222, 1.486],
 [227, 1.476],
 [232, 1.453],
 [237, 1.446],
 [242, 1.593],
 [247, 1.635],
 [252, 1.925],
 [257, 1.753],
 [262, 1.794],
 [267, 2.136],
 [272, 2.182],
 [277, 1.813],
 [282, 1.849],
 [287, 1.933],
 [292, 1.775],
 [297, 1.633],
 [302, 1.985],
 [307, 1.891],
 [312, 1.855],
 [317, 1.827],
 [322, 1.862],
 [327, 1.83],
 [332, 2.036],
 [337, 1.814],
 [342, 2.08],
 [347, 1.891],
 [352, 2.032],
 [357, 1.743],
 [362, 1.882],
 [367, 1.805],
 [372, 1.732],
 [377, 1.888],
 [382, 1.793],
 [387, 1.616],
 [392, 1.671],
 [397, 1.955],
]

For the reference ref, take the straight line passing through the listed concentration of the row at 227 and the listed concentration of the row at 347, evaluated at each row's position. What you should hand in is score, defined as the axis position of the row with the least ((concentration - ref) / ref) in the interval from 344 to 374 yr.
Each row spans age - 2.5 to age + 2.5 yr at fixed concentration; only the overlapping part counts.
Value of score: 372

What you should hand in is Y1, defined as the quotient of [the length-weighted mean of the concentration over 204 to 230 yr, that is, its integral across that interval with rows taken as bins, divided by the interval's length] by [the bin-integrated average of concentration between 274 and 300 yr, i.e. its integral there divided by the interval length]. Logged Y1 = 0.80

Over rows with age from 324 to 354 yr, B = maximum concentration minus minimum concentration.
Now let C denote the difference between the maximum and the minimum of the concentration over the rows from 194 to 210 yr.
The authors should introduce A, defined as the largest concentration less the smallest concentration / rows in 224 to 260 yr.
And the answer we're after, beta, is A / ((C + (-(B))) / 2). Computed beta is -15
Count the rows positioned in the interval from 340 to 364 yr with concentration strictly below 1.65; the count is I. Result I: 0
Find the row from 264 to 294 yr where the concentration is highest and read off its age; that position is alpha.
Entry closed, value 272 yr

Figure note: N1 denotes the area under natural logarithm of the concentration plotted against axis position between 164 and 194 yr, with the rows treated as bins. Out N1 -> 11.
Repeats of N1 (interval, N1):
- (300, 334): 22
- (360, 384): 14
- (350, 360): 6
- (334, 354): 13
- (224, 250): 11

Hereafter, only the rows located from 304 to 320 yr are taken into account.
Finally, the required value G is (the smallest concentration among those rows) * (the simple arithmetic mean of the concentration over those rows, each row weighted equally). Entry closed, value 3.4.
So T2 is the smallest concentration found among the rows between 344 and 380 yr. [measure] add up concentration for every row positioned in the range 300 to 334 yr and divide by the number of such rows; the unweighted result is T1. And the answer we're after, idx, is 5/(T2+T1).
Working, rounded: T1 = 1.90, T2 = 1.732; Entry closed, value 1.38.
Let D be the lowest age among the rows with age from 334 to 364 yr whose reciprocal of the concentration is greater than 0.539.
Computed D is 337 yr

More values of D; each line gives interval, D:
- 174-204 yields 177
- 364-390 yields 367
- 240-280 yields 242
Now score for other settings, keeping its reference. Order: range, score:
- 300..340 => 337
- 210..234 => 217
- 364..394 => 387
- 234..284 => 237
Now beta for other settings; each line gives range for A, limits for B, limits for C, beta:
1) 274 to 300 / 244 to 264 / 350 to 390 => 5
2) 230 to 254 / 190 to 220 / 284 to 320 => 11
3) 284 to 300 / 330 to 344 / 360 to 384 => -5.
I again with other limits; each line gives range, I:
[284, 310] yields 1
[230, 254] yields 4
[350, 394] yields 1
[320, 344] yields 0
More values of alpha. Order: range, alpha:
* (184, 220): 202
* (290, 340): 332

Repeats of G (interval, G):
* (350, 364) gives 3.3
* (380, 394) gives 2.7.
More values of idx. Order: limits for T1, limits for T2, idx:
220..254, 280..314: 1.56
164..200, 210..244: 1.77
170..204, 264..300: 1.59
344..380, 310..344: 1.36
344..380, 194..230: 1.56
